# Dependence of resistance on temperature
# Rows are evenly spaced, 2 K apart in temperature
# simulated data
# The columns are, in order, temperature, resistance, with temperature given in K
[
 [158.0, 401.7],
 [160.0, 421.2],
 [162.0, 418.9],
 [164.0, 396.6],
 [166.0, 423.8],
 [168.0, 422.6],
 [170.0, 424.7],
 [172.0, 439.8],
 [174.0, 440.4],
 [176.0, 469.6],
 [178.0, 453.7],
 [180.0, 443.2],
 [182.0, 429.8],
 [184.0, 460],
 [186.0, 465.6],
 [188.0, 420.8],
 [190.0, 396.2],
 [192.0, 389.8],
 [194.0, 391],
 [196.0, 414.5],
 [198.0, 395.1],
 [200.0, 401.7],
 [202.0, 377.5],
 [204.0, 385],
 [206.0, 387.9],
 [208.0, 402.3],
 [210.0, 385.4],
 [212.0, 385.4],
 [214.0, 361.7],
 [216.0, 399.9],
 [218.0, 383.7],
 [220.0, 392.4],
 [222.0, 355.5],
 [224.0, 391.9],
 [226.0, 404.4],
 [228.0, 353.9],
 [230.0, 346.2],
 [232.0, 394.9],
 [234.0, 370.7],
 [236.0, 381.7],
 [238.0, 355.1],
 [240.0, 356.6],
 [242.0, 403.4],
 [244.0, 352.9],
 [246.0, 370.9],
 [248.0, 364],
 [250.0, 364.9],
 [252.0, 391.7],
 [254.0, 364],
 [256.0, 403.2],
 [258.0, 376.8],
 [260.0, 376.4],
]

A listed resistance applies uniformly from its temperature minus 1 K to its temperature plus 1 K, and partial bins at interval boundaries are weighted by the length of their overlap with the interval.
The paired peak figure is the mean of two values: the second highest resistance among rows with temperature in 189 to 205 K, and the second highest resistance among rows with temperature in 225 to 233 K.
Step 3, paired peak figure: 398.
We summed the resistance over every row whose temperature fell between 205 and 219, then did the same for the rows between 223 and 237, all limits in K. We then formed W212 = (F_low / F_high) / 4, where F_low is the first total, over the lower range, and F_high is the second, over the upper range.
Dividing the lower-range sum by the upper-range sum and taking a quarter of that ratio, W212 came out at 0.256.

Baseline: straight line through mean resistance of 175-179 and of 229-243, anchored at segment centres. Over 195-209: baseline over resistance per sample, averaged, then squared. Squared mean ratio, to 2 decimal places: 1.15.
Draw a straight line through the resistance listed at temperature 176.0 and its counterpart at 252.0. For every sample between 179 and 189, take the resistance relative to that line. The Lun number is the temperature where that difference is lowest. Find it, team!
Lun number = 188.0 K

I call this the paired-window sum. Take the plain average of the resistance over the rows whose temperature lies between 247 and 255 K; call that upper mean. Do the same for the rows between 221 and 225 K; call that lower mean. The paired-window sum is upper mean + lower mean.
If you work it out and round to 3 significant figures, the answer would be 745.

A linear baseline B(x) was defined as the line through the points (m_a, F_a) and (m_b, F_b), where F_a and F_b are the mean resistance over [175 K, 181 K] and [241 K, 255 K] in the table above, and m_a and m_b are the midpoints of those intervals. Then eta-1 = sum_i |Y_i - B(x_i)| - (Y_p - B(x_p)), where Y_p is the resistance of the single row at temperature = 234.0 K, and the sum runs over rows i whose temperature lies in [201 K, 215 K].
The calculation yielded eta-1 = 275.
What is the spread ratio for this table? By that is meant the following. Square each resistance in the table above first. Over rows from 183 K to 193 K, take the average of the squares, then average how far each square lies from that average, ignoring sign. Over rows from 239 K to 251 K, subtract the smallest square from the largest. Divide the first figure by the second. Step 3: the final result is 0.66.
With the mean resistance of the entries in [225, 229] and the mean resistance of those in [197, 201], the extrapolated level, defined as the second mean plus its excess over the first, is 418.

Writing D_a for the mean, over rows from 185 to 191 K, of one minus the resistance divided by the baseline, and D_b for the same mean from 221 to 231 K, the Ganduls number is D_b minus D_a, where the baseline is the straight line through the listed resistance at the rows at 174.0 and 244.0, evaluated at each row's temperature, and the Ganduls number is 0.02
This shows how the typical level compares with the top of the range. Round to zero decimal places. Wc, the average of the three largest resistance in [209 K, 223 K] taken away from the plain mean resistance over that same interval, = -12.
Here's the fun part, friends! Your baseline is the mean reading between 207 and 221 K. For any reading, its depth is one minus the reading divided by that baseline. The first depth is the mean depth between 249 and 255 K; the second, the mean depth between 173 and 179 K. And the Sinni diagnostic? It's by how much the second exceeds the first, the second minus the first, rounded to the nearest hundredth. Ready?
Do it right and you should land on -0.21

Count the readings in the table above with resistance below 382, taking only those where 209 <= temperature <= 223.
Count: 2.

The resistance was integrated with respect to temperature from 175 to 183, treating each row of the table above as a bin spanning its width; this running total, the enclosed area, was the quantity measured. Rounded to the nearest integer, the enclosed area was 3593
